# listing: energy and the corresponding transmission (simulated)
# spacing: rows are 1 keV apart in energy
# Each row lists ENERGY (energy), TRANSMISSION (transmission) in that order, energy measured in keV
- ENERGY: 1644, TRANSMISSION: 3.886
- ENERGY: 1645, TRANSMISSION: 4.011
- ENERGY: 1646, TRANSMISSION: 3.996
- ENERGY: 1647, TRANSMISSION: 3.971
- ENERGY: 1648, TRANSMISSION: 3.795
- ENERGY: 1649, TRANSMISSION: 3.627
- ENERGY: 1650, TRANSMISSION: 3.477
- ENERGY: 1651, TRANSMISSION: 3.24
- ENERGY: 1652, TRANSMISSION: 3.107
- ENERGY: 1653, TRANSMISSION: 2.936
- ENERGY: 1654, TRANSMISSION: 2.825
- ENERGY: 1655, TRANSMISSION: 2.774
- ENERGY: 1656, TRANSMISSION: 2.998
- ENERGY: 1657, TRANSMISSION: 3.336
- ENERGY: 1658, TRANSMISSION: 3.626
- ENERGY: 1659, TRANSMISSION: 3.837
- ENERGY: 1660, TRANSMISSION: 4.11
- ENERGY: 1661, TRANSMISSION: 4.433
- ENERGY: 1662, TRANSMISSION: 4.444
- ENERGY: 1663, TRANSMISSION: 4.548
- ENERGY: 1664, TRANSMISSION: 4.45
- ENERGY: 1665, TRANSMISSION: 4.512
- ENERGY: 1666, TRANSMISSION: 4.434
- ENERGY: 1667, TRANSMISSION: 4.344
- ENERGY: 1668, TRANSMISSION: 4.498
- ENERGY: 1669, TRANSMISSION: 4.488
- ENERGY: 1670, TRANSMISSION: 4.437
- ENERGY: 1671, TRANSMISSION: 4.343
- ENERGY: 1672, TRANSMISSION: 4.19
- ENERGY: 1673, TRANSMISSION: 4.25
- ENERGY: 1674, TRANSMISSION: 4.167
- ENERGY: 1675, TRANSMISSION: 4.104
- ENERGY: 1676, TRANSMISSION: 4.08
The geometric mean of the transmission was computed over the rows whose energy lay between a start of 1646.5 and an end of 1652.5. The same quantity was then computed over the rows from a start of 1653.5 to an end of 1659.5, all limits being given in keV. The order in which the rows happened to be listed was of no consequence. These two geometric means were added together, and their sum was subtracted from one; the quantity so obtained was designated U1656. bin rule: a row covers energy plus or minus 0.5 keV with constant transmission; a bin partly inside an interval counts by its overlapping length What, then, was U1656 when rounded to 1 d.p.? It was -5.7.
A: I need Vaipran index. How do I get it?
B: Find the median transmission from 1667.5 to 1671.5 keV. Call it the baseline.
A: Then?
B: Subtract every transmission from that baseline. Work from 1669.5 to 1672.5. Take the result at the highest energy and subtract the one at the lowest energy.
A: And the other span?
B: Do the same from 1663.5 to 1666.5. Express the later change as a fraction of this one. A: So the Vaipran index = 15.4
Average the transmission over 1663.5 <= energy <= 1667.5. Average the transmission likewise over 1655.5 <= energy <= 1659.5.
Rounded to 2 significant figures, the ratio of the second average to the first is 0.78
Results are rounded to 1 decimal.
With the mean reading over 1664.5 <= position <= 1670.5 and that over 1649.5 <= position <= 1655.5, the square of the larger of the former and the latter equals 19.8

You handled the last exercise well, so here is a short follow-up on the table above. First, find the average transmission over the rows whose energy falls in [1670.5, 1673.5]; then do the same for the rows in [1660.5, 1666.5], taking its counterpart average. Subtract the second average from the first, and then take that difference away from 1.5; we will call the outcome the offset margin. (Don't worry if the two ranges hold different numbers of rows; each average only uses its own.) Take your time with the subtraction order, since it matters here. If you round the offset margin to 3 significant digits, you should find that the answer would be 1.71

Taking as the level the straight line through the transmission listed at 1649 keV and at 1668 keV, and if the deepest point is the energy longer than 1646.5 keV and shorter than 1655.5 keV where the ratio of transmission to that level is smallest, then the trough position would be 1655 keV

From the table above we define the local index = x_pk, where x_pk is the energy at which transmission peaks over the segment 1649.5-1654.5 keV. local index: 1650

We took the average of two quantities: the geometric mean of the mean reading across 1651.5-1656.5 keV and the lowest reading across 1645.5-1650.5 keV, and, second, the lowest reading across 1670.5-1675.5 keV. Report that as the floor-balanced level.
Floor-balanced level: 3.65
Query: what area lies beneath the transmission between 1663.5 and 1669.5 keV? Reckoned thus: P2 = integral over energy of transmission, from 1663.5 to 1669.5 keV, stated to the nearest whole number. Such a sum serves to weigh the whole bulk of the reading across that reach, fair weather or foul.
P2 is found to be 27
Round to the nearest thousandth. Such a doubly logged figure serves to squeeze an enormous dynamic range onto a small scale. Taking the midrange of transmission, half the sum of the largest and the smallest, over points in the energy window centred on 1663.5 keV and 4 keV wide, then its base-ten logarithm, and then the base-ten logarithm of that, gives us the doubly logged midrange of -0.185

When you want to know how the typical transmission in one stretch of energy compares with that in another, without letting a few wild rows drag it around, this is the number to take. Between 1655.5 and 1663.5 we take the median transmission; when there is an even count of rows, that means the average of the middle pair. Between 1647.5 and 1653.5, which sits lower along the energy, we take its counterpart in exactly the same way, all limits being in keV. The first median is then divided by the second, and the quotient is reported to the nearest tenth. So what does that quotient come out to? 1.2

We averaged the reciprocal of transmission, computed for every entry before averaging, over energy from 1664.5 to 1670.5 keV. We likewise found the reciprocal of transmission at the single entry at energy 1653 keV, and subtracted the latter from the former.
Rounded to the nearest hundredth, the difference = -0.12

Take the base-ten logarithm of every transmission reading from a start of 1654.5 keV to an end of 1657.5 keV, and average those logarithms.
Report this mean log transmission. 0.48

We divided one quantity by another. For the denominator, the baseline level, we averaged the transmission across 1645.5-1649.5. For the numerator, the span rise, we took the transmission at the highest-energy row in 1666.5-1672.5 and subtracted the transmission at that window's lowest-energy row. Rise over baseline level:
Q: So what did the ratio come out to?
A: -0.040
